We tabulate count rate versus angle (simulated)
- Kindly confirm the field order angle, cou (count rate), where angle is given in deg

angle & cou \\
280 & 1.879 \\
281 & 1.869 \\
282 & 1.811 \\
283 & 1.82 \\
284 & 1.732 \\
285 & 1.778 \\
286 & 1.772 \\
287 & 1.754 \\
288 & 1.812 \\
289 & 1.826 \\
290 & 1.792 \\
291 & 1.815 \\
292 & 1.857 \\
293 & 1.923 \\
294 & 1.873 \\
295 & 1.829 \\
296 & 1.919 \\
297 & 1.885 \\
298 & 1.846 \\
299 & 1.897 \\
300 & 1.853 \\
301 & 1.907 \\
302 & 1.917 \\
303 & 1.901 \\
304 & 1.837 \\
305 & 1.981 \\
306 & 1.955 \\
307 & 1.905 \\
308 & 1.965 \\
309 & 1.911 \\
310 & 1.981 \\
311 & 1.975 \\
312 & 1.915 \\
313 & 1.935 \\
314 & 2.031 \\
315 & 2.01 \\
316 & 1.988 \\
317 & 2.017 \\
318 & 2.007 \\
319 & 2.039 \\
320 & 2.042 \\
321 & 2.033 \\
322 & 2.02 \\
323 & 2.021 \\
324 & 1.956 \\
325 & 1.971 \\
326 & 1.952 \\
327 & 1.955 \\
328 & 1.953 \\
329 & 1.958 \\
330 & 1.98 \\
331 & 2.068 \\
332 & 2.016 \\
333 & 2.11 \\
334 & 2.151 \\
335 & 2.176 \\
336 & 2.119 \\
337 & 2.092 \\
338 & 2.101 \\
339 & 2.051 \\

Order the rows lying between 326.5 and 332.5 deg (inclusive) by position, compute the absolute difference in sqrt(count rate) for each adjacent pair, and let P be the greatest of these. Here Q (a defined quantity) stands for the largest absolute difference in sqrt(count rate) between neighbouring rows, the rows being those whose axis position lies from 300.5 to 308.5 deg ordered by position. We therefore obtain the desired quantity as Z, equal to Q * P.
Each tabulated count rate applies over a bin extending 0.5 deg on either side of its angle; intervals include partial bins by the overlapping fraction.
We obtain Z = 0.0016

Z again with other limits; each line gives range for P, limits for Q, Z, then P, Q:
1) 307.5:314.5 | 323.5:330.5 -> 0.0003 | 0.034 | 0.008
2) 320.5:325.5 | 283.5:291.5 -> 0.0005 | 0.023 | 0.022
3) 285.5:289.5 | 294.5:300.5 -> 0.0007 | 0.022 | 0.033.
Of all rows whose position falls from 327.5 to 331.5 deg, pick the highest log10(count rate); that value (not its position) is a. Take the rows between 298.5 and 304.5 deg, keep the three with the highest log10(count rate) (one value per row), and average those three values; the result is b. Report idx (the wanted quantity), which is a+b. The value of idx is 0.596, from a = 0.316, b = 0.281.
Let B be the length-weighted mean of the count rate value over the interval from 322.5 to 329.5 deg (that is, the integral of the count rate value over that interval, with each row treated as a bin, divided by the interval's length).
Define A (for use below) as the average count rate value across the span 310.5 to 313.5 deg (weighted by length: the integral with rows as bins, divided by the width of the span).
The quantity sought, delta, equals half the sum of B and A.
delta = 1.95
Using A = 1.94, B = 1.97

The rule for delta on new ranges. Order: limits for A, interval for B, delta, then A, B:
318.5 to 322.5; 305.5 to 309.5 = 1.98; 2.03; 1.93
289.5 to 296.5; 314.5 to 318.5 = 1.93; 1.86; 2.01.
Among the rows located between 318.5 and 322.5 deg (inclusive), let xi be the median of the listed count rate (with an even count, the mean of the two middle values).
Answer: 2.04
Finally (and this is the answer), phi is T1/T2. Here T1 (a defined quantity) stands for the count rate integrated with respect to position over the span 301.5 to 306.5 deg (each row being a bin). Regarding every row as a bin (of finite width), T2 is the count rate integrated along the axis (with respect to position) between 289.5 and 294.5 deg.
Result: 1.04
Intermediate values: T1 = 9.6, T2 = 9.3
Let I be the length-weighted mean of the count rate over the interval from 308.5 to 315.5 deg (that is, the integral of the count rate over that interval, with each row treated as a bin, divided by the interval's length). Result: 1.97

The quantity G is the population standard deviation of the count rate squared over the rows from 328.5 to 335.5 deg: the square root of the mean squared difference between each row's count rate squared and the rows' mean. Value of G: 0.323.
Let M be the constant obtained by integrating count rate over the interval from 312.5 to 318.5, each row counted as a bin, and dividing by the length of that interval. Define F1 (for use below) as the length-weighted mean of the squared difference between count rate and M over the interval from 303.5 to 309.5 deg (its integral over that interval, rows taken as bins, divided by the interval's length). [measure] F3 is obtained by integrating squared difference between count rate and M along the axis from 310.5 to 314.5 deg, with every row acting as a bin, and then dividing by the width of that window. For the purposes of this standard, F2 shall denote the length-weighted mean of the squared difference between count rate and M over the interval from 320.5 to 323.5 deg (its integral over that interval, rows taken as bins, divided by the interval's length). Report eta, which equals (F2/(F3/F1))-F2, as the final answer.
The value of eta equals 0.001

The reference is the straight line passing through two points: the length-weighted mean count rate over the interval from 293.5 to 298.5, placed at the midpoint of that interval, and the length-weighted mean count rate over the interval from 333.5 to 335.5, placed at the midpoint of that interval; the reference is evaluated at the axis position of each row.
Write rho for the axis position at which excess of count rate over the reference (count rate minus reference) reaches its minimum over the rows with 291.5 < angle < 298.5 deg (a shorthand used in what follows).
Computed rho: 298 deg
